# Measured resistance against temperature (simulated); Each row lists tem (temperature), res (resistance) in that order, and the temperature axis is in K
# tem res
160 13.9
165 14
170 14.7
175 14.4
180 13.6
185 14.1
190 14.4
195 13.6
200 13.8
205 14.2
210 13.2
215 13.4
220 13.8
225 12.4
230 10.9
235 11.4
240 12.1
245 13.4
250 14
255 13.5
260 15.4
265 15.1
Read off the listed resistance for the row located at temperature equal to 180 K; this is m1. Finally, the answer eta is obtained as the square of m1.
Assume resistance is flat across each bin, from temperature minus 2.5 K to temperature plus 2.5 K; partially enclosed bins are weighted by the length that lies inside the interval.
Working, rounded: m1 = 13.6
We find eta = 185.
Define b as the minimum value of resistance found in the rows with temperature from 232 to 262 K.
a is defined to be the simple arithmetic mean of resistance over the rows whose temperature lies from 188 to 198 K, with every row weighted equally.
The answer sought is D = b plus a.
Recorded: 25.4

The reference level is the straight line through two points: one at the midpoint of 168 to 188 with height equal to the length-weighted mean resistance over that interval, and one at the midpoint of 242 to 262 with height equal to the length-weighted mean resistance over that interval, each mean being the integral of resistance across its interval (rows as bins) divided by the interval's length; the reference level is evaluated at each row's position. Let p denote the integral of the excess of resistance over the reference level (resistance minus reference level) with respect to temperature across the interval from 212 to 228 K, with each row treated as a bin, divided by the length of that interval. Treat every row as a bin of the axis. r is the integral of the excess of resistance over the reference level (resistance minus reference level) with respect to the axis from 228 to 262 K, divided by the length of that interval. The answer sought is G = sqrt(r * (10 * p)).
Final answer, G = 3.2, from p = -1.0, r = -1.1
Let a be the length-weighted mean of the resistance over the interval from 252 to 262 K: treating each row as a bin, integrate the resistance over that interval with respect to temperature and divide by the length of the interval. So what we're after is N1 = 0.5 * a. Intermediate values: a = 14.4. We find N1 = 7.19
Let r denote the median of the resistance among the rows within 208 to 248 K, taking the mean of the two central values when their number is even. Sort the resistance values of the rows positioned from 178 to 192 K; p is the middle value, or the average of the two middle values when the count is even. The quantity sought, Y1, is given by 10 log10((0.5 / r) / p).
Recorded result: -25.6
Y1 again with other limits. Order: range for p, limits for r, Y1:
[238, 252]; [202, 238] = -25.5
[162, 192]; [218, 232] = -25.5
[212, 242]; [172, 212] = -25.3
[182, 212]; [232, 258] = -25.7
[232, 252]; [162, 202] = -25.5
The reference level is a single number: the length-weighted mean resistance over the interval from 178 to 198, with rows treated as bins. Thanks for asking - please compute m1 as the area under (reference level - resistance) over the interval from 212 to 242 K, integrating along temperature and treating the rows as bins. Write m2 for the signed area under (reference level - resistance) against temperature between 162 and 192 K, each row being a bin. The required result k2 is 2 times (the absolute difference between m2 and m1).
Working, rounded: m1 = 47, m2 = -8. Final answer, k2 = 110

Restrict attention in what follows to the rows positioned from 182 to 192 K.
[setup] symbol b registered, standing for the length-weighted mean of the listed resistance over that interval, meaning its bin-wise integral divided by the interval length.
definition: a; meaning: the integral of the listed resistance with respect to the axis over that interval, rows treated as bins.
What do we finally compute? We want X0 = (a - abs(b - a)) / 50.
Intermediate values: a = 142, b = 14.2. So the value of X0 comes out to 0.284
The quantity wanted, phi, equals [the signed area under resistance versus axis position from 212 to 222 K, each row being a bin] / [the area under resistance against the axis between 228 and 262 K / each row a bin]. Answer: 0.3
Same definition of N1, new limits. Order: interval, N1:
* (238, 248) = 6.42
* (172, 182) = 7.03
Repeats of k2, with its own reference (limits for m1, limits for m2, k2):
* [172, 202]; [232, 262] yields 46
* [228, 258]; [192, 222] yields 63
